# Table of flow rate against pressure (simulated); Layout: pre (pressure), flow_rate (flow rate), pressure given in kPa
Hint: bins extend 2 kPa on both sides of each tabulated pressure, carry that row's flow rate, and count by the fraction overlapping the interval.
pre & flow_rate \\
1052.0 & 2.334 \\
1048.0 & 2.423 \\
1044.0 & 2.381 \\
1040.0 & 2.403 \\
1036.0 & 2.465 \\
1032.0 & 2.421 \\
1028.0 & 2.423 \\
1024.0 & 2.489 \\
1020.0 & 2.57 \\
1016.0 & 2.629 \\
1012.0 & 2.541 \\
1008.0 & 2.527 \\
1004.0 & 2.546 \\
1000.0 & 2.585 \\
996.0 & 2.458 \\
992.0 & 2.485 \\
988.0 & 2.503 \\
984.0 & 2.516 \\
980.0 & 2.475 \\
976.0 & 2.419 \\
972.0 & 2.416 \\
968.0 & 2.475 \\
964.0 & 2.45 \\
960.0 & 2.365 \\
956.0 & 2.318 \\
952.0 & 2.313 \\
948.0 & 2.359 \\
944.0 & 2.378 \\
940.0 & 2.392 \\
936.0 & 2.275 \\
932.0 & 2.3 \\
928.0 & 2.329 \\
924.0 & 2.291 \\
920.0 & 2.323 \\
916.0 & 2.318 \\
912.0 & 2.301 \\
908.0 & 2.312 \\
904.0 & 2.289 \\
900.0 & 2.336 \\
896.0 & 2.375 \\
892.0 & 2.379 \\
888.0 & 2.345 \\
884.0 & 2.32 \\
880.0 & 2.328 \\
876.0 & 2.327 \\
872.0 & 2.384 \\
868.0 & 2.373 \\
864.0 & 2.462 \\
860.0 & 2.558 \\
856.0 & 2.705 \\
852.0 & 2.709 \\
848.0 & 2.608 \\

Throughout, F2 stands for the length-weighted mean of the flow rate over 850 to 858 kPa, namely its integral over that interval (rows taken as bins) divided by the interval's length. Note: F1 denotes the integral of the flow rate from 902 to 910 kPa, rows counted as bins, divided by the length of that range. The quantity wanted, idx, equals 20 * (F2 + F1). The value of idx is 100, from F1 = 2.30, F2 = 2.71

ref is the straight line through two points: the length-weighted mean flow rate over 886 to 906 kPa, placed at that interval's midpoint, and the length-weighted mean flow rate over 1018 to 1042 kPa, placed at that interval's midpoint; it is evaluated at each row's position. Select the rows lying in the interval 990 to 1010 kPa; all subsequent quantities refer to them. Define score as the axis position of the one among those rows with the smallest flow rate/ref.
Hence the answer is 996.0 kPa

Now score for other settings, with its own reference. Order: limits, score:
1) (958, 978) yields 960.0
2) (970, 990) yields 976.0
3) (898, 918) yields 904.0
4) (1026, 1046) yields 1044.0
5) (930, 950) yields 936.0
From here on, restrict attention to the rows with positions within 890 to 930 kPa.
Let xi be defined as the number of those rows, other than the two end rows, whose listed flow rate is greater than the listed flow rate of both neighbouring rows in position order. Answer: 2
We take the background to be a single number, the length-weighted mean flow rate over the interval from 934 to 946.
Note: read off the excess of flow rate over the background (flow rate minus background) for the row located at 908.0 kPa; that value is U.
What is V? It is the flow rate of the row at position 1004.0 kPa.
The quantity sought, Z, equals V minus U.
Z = 2.58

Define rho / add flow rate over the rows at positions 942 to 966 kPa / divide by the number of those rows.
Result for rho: 2.36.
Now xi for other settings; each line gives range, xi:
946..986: 1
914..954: 3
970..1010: 2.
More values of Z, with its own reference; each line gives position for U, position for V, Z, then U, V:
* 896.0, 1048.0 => 2.40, 0.03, 2.423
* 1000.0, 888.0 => 2.11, 0.24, 2.345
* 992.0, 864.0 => 2.33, 0.14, 2.462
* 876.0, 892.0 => 2.40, -0.02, 2.379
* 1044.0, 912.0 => 2.27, 0.03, 2.301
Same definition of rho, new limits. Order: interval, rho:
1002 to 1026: 2.55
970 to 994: 2.47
